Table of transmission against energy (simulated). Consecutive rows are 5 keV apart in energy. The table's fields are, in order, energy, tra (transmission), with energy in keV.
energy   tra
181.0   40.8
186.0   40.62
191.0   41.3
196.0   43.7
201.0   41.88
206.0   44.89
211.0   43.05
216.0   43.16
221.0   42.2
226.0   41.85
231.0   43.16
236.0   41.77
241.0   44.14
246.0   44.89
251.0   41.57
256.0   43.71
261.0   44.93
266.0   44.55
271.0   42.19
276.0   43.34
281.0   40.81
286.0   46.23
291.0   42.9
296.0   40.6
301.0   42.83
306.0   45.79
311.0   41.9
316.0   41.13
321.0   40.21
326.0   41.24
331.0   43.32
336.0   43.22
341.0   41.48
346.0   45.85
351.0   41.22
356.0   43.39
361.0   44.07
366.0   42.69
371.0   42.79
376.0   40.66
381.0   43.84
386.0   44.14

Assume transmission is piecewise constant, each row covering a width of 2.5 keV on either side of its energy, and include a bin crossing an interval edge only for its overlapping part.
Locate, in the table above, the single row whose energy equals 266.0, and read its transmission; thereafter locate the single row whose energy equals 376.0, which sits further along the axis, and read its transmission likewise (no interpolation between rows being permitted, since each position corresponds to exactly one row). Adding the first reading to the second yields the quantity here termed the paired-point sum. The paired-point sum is 85.2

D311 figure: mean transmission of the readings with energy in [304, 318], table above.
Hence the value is 42.9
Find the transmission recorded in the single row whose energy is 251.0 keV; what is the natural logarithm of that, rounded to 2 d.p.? 3.73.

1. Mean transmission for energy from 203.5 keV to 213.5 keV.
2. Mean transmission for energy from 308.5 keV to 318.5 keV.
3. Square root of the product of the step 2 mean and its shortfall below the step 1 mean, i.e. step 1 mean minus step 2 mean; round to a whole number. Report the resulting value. 10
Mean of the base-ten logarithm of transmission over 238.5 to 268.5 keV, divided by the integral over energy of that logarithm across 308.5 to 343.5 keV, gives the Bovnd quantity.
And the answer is 0.029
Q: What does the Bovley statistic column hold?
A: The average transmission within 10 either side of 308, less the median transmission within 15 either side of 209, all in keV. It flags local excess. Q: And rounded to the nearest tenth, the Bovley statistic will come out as -0.2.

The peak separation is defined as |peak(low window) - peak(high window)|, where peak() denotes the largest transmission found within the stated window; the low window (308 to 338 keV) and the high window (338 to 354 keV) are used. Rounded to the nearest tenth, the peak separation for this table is 2.5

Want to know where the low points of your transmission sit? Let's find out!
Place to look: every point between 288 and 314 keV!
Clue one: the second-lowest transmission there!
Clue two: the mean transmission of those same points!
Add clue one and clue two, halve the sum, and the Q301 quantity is 42.4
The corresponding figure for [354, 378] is 42.7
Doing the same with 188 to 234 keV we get 42.3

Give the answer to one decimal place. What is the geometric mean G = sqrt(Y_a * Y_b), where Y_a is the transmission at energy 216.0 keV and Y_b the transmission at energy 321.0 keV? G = 41.7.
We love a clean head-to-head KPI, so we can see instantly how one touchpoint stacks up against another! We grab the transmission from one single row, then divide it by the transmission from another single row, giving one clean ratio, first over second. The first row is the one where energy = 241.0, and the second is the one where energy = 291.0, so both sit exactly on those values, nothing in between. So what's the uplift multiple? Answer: 1.03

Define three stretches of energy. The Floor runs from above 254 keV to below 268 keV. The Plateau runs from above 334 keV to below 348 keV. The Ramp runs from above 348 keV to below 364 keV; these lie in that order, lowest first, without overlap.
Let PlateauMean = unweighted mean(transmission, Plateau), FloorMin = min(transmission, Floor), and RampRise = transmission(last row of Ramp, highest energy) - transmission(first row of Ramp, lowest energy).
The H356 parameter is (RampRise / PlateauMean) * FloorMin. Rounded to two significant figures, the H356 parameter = 2.9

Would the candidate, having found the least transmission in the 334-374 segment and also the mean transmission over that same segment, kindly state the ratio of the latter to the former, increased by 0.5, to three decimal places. 1.545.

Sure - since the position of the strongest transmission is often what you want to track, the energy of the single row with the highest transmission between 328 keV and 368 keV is 346.0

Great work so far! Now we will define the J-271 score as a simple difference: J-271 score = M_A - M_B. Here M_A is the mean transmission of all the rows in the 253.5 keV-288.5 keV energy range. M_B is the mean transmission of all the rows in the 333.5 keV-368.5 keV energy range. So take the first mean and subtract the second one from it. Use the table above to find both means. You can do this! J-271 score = 0.5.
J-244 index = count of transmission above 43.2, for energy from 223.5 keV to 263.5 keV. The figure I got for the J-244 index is 4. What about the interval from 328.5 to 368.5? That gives 5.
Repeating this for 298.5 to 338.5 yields 3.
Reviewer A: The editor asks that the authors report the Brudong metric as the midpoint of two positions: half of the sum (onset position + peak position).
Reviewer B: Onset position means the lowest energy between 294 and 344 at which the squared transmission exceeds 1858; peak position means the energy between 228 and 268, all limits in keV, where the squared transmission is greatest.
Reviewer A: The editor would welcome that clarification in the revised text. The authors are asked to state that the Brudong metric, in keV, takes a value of 283.5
